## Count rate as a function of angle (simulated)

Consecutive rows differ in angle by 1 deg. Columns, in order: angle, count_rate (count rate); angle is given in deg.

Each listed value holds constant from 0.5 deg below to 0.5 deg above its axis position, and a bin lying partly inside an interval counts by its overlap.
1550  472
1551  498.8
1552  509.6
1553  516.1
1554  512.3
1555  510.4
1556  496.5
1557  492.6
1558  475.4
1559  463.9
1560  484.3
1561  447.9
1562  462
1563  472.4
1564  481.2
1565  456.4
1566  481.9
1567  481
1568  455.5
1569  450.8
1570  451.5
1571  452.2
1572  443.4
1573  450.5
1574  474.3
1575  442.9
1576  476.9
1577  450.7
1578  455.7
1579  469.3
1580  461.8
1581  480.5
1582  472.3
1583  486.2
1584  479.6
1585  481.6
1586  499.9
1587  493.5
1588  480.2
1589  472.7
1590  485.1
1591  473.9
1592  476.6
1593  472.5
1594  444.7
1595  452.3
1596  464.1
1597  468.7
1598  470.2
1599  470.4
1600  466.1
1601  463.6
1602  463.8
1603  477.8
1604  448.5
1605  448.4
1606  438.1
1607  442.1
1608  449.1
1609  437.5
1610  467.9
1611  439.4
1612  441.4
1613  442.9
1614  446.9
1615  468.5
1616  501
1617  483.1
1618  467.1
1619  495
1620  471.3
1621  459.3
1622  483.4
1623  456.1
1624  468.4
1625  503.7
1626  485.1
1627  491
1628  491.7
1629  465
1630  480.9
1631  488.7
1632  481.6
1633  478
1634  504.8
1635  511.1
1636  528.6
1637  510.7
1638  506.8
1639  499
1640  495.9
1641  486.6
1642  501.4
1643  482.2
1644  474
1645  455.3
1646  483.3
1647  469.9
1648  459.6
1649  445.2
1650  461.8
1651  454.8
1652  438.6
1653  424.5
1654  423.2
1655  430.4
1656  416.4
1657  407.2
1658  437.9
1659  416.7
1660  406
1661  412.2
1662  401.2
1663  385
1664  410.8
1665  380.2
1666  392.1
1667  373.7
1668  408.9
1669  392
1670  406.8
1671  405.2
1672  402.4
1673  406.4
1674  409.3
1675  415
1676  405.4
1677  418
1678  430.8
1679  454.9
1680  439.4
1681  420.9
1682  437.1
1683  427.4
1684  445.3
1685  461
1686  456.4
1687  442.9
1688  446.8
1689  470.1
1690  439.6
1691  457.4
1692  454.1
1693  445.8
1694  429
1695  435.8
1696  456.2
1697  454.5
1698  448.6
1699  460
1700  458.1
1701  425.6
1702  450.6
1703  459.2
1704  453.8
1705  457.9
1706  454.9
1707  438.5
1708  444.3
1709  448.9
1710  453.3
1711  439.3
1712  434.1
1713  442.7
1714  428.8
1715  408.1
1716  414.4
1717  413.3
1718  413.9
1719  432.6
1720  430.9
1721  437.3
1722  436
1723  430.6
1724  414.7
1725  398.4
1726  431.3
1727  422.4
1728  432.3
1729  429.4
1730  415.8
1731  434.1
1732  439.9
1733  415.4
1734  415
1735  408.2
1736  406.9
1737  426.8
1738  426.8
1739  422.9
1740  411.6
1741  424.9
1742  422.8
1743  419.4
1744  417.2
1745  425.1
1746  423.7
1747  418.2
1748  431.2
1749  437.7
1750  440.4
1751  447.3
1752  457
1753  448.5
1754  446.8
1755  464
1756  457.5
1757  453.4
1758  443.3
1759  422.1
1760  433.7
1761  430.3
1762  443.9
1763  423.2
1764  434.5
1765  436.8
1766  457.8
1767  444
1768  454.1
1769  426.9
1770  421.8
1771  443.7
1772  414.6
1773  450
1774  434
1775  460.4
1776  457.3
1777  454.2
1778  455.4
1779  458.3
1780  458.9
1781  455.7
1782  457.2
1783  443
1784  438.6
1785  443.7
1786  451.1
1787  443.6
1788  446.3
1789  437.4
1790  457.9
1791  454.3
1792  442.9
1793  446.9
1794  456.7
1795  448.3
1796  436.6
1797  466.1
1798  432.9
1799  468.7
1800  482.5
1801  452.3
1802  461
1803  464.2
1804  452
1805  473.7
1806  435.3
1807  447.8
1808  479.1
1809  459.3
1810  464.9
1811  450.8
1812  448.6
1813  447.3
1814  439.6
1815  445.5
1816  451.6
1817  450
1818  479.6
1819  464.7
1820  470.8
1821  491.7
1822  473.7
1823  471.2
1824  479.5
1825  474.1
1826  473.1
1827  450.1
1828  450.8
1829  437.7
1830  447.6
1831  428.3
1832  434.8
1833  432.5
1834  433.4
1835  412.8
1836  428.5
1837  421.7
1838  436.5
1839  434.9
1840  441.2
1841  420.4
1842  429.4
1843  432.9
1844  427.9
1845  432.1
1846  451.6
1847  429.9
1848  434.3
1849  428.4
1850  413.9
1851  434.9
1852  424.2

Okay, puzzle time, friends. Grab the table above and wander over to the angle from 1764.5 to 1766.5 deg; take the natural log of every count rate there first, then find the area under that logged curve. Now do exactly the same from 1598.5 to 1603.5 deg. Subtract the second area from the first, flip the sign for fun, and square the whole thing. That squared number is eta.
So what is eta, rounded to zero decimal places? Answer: 344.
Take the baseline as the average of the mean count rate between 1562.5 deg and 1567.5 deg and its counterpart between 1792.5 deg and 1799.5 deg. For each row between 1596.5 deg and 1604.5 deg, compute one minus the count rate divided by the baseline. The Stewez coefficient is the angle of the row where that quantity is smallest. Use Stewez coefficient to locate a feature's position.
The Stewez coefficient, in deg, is 1603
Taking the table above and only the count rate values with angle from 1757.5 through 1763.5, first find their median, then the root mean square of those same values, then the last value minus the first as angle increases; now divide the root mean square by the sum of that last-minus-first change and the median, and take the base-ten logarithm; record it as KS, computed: 0.022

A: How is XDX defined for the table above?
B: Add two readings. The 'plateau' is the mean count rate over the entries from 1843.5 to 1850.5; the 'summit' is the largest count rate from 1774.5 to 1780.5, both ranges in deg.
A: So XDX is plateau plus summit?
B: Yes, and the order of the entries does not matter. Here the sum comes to 892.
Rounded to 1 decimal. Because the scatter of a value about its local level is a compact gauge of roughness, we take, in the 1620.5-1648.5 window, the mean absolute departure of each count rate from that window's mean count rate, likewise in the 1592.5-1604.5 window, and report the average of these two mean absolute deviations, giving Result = 11.1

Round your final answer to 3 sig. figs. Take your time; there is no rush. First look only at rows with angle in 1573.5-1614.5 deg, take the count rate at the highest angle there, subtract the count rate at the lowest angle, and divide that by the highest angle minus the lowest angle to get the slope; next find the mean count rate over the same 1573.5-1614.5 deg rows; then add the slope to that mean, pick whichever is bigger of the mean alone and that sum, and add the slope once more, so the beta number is 463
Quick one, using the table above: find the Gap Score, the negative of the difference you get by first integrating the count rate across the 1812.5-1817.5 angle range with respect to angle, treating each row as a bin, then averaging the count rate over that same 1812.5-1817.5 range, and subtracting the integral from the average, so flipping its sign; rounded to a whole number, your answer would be 1787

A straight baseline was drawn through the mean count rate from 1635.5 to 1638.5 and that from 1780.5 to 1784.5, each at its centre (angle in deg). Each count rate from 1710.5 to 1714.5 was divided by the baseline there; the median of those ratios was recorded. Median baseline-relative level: 0.91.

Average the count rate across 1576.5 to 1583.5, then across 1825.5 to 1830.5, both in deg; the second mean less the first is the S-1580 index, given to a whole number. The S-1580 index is -16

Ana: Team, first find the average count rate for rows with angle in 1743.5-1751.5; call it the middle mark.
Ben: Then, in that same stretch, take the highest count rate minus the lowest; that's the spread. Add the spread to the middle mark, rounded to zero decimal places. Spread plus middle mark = 460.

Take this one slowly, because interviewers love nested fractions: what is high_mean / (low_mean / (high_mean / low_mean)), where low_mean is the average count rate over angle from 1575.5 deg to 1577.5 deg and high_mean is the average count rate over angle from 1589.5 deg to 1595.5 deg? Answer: 1.0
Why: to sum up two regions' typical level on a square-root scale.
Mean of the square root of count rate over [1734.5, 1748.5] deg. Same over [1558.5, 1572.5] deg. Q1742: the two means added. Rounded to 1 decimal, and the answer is 42.0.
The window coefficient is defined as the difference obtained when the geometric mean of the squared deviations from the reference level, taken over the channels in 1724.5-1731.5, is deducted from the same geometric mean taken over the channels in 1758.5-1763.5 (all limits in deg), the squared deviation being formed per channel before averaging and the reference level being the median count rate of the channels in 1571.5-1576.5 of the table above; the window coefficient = -313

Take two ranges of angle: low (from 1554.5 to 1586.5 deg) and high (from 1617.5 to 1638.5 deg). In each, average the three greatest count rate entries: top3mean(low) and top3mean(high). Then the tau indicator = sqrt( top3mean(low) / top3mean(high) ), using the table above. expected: 0.99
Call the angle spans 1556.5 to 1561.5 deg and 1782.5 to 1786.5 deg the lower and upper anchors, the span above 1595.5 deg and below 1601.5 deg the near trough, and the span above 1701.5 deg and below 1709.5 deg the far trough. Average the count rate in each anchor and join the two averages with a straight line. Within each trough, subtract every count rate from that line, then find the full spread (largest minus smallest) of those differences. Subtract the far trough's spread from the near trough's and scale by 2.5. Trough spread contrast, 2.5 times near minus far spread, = -34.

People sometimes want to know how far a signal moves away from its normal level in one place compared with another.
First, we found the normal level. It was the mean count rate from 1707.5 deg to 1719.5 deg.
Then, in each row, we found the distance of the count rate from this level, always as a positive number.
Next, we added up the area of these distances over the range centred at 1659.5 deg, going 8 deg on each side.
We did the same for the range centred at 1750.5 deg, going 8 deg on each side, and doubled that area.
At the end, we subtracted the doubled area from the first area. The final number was -103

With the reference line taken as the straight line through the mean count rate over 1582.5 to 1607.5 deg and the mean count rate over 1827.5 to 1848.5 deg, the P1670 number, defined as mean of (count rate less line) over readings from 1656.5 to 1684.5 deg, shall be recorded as -45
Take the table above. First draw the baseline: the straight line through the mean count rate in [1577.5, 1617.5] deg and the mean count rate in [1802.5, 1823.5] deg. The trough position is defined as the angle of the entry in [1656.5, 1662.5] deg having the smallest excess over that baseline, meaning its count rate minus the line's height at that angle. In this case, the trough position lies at 1662 deg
